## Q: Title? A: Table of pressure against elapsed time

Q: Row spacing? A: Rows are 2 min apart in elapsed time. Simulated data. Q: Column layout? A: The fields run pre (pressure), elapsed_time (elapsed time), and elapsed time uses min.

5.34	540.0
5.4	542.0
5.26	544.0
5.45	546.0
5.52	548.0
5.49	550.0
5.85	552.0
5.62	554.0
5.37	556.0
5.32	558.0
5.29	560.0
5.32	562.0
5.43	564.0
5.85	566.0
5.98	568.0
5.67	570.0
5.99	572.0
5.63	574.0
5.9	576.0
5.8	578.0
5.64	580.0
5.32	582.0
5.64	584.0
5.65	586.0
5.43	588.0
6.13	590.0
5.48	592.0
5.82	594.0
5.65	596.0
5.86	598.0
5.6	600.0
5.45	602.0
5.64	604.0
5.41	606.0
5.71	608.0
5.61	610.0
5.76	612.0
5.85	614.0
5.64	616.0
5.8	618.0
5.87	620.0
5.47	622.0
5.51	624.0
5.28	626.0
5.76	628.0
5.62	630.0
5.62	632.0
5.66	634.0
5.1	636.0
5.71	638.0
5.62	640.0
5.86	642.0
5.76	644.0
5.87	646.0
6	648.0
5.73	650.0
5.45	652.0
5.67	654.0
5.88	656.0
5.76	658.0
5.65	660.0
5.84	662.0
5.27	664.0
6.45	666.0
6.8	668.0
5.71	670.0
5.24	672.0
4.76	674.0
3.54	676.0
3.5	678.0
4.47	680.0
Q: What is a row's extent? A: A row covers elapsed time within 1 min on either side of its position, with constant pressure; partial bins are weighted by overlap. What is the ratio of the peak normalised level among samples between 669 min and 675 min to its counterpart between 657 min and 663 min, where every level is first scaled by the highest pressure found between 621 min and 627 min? 0.98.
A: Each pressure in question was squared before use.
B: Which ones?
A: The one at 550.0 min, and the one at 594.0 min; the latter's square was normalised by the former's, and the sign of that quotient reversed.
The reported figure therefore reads -1.1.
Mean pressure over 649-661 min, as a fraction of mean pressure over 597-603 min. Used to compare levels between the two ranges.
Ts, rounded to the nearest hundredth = 1.01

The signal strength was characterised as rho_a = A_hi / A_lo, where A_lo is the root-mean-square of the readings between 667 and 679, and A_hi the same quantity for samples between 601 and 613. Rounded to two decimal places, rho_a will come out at 1.11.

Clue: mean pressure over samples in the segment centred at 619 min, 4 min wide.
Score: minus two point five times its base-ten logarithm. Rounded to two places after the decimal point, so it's -1.92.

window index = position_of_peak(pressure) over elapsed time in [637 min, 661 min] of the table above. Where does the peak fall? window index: 648.0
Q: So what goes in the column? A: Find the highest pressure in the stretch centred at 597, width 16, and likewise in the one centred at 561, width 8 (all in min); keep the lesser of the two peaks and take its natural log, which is 1.692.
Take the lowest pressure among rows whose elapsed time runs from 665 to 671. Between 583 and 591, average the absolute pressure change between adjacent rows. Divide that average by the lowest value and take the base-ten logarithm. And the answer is -1.27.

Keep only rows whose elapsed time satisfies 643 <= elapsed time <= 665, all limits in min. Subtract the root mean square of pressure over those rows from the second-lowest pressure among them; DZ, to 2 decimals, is -0.27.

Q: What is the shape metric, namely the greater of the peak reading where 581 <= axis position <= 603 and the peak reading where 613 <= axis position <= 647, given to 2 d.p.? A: 6.13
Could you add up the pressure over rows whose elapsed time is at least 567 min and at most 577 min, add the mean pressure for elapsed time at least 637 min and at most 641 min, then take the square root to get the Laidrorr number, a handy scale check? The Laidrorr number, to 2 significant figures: 5.9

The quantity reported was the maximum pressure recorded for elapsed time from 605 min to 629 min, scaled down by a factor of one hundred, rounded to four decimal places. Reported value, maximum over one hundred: 0.0587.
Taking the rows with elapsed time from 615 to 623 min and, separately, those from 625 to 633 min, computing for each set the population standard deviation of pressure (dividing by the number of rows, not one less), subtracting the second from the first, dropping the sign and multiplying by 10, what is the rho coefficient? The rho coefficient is 0.2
